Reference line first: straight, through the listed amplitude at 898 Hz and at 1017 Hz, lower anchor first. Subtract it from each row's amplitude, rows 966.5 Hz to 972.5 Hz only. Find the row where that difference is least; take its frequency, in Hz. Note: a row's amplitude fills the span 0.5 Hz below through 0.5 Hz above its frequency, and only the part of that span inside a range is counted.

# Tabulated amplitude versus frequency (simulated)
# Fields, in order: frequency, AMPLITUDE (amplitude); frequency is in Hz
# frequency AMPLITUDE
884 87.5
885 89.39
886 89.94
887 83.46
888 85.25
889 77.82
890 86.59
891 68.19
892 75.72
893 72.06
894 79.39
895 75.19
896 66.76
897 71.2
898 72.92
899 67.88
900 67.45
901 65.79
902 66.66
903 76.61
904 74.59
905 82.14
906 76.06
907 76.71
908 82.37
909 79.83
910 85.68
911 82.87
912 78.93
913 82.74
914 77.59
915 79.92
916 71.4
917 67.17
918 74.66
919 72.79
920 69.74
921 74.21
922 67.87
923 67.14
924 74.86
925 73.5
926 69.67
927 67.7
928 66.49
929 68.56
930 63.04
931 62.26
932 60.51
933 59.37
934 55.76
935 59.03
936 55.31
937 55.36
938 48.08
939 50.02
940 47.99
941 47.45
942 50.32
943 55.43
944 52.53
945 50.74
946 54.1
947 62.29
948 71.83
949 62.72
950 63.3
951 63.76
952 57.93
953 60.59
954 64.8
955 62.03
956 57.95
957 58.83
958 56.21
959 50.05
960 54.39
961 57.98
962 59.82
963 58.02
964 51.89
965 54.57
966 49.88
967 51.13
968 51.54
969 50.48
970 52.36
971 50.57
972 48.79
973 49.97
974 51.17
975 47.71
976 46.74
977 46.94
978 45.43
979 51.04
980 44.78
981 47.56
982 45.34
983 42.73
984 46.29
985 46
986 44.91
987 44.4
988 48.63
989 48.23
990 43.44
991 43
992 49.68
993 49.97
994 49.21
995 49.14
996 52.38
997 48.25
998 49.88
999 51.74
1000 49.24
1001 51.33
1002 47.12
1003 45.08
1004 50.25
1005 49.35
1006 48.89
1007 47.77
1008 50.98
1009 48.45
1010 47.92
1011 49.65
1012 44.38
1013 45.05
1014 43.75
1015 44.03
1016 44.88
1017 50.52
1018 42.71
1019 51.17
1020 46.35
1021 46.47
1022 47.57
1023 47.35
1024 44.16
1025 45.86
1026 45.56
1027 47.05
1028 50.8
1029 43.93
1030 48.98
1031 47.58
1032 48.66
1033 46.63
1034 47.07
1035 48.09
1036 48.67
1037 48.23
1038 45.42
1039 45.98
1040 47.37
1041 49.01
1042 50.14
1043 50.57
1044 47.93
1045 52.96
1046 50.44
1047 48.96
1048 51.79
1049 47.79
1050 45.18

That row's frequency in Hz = 972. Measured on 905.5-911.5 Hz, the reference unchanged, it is 906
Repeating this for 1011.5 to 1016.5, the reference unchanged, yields 1014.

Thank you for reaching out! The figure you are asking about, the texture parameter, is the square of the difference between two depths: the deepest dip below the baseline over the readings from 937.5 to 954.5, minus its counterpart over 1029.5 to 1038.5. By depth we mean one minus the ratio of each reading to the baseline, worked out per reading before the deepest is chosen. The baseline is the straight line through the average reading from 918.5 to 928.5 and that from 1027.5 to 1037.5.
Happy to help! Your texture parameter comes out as 0.0684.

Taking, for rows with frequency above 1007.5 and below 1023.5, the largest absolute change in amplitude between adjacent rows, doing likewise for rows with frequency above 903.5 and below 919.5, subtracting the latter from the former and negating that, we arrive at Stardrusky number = 0.1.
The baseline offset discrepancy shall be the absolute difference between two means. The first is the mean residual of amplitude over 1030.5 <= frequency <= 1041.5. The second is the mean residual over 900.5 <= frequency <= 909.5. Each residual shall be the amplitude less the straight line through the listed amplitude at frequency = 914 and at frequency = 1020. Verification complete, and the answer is 10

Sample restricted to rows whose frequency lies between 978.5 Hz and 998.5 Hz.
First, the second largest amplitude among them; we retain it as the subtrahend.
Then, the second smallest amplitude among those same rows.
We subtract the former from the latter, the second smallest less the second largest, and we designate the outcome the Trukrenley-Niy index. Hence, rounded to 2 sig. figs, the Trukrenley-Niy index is -8.0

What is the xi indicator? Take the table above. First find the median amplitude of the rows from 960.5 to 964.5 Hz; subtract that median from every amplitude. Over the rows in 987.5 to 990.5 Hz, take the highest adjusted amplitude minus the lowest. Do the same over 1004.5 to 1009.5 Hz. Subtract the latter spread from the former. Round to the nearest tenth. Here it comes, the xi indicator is 2.0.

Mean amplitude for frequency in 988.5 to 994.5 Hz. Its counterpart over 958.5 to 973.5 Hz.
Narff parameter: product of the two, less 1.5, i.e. 2492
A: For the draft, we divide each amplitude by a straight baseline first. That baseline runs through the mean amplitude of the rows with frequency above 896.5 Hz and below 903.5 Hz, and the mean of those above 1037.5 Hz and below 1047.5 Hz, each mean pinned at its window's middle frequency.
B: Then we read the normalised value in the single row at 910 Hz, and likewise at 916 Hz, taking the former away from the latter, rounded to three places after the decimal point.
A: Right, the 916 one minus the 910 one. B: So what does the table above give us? -0.195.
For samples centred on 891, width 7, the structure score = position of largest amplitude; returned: 890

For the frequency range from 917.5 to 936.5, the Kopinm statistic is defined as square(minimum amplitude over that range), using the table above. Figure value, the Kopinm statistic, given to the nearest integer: 3059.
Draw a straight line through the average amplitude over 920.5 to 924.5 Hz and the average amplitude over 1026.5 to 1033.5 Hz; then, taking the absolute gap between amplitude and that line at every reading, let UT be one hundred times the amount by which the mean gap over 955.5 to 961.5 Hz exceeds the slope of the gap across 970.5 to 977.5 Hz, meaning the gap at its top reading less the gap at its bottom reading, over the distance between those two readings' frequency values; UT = 691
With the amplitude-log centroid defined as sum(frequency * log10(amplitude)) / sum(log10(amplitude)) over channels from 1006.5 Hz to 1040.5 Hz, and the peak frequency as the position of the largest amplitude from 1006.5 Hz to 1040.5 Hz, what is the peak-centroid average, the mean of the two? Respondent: 1021.3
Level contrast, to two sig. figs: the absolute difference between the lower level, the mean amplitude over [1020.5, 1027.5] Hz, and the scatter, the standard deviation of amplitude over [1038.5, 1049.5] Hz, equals 44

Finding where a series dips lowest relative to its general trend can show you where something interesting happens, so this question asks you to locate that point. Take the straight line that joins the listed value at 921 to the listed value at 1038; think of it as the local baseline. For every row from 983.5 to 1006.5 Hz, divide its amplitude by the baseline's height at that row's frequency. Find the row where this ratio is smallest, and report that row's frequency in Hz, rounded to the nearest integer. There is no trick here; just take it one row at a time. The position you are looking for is 991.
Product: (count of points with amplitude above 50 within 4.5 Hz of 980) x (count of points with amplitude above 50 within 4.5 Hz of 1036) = 0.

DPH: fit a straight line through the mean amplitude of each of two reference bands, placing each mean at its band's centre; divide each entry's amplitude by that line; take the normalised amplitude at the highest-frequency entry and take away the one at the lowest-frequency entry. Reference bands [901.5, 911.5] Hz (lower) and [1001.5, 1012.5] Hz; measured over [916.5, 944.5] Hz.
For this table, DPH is -0.11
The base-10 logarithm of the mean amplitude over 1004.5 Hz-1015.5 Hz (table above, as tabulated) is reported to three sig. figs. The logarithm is 1.67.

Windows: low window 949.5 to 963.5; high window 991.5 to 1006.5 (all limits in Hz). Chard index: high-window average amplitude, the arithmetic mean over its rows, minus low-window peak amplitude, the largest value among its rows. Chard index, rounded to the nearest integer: -15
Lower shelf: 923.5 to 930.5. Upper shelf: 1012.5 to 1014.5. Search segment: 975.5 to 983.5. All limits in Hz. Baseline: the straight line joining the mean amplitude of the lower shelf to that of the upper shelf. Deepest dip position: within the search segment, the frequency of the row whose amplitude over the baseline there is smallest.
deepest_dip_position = 983 Hz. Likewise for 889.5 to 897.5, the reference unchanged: 896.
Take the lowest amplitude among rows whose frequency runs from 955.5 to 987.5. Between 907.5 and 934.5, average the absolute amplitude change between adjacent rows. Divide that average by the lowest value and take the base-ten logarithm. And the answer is -1.07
